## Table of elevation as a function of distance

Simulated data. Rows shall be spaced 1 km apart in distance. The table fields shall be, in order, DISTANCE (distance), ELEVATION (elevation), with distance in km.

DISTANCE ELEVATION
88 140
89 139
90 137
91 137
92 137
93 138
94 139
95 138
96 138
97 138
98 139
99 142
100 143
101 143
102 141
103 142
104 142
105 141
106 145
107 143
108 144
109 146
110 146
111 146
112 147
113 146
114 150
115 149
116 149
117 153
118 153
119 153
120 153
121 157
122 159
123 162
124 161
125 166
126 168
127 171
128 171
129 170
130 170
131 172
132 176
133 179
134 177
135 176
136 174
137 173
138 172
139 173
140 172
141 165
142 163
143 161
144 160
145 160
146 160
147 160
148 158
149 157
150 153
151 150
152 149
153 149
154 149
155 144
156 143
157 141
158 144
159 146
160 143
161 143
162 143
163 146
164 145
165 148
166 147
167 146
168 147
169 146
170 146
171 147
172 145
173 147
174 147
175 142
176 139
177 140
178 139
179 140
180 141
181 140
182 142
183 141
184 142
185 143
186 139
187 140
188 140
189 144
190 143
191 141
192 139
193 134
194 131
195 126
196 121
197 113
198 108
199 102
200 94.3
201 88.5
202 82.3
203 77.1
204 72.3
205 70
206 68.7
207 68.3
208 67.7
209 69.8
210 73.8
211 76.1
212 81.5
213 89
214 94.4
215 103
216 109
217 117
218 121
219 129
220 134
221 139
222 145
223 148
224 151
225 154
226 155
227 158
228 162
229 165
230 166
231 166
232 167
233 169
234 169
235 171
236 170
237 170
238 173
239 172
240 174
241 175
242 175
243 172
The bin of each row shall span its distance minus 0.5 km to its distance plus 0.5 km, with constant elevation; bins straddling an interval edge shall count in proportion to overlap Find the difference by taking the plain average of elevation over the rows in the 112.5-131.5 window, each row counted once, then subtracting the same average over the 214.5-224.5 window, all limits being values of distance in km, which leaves 30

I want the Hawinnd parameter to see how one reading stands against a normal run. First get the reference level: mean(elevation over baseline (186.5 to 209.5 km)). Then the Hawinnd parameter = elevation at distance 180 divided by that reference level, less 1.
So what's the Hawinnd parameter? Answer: 0.33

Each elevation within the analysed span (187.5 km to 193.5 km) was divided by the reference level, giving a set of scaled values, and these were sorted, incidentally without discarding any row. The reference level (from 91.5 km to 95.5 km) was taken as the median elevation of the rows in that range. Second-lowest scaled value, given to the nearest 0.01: 1.01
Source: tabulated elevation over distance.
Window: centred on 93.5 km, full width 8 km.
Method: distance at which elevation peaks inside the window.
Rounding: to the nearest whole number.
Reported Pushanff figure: 94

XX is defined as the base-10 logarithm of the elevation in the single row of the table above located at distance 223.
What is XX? 2.170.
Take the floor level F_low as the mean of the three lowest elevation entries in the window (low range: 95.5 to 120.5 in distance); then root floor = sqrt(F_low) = 11.8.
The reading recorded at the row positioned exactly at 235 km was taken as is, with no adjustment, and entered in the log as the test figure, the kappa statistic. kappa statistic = 171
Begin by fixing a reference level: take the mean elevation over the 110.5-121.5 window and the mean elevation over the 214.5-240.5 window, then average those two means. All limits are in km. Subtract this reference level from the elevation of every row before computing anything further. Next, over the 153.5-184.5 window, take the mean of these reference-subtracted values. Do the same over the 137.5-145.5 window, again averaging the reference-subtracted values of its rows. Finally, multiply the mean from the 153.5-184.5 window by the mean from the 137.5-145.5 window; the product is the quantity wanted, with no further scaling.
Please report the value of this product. -108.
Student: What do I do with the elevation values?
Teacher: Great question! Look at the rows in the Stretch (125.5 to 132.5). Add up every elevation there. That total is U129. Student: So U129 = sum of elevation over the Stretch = 1198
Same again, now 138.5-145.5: 1154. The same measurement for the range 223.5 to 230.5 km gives 1111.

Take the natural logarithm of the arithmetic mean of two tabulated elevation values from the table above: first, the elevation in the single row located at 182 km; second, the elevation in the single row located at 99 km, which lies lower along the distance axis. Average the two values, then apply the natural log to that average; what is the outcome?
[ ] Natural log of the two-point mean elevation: 4.96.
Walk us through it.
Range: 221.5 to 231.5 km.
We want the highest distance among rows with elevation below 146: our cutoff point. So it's 222 km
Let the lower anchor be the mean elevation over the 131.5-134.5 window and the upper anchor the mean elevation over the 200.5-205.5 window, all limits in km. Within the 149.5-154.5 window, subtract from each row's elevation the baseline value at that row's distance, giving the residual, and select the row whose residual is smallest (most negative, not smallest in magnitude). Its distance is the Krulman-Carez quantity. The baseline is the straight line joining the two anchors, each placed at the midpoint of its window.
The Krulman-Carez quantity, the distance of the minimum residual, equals 151 km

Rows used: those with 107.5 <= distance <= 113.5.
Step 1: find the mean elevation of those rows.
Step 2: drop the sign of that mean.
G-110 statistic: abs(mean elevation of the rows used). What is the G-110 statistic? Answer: 146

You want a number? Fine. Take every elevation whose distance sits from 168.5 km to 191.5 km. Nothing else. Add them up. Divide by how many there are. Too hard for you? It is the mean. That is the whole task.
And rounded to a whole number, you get 142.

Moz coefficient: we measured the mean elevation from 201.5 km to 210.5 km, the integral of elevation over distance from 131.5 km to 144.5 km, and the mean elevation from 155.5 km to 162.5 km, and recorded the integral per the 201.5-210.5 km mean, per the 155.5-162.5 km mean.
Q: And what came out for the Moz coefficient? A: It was 0.21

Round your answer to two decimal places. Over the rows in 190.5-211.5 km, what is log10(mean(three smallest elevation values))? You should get 1.83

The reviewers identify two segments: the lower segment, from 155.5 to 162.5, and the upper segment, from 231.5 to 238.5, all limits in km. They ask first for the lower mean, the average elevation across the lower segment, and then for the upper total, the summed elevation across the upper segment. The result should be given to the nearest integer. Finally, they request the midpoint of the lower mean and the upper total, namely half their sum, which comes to 666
